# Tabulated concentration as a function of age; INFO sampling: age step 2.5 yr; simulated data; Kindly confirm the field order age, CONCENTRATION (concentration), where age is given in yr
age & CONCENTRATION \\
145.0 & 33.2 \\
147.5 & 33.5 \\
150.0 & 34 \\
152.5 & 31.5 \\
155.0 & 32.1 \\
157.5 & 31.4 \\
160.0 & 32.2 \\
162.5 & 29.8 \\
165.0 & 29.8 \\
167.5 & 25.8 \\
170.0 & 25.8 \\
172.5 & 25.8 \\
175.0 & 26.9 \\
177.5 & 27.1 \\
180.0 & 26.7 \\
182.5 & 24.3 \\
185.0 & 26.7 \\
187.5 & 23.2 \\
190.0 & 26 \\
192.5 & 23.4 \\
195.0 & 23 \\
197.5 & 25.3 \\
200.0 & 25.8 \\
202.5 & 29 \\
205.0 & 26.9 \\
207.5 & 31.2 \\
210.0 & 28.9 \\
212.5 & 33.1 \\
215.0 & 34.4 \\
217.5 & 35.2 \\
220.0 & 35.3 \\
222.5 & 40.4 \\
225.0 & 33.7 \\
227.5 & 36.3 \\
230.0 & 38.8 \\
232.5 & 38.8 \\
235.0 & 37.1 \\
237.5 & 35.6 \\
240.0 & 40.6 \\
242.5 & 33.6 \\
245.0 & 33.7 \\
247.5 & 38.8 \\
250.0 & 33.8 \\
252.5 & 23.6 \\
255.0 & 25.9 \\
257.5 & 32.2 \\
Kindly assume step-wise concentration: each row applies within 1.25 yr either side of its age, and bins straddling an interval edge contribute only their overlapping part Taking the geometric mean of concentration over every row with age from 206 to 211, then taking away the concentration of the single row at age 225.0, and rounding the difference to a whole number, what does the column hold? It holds -4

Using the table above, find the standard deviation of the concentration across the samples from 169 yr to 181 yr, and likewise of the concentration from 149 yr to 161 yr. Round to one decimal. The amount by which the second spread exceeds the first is 0.4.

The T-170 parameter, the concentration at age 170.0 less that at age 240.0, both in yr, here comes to -15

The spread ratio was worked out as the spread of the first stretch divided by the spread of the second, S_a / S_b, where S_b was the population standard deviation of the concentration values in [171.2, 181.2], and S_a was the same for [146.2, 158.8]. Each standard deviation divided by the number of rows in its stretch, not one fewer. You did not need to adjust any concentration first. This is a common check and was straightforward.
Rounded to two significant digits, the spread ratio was 2.1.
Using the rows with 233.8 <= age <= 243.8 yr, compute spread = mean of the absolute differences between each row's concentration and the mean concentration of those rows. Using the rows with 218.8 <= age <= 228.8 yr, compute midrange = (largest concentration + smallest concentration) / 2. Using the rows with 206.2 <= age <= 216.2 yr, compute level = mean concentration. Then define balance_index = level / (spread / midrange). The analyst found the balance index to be 556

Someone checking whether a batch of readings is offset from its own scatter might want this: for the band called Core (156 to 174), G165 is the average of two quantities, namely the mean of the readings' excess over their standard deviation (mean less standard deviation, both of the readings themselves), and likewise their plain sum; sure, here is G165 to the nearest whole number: 113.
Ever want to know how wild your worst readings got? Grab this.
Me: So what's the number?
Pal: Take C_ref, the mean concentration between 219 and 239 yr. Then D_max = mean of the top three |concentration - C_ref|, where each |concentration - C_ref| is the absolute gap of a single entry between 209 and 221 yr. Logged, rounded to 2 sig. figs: 4.9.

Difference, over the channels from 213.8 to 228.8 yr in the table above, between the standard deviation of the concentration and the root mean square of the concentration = -34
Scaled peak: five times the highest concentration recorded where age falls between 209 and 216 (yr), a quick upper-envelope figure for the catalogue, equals 172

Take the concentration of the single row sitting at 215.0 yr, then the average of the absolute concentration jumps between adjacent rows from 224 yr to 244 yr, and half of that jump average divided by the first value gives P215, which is 0.042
